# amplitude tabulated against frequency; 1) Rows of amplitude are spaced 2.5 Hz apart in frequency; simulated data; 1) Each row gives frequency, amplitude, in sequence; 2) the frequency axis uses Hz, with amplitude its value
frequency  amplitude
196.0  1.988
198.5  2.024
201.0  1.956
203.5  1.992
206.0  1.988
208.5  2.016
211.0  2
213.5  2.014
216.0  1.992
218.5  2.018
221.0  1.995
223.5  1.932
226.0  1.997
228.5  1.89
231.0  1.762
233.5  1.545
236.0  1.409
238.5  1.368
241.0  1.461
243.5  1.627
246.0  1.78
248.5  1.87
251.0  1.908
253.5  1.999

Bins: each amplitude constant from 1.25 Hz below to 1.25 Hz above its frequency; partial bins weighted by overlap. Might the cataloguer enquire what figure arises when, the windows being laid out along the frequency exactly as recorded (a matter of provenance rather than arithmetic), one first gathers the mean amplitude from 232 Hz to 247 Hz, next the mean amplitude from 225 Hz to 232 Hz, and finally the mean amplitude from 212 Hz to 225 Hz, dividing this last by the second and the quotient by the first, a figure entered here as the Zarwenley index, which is 0.69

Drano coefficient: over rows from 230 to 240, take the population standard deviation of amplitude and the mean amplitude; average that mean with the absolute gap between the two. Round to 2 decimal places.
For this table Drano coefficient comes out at 1.44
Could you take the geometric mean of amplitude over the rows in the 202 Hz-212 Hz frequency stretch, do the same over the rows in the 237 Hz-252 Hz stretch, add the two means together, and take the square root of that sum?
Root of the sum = 1.91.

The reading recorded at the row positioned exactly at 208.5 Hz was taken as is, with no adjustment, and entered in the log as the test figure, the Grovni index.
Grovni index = 2.016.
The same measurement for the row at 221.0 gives 1.995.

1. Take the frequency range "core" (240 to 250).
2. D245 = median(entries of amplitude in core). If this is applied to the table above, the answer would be 1.70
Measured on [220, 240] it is 1.83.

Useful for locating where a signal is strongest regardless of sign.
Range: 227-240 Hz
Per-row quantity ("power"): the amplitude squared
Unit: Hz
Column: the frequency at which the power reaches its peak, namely 228.5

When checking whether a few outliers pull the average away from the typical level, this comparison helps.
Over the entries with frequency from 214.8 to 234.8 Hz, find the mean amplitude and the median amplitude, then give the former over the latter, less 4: -3.04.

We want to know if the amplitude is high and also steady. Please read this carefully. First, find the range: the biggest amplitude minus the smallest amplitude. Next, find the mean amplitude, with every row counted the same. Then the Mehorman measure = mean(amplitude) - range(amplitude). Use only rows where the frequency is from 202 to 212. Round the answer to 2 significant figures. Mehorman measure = 2.0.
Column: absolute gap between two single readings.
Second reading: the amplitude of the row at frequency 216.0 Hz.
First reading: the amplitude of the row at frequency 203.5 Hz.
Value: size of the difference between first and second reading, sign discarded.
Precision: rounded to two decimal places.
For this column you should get 0.00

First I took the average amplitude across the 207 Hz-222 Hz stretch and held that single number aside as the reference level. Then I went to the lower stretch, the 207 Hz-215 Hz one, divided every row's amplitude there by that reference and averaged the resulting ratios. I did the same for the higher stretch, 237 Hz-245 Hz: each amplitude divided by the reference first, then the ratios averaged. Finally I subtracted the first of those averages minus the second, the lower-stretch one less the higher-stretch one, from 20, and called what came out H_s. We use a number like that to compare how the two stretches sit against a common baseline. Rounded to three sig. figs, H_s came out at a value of 19.7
